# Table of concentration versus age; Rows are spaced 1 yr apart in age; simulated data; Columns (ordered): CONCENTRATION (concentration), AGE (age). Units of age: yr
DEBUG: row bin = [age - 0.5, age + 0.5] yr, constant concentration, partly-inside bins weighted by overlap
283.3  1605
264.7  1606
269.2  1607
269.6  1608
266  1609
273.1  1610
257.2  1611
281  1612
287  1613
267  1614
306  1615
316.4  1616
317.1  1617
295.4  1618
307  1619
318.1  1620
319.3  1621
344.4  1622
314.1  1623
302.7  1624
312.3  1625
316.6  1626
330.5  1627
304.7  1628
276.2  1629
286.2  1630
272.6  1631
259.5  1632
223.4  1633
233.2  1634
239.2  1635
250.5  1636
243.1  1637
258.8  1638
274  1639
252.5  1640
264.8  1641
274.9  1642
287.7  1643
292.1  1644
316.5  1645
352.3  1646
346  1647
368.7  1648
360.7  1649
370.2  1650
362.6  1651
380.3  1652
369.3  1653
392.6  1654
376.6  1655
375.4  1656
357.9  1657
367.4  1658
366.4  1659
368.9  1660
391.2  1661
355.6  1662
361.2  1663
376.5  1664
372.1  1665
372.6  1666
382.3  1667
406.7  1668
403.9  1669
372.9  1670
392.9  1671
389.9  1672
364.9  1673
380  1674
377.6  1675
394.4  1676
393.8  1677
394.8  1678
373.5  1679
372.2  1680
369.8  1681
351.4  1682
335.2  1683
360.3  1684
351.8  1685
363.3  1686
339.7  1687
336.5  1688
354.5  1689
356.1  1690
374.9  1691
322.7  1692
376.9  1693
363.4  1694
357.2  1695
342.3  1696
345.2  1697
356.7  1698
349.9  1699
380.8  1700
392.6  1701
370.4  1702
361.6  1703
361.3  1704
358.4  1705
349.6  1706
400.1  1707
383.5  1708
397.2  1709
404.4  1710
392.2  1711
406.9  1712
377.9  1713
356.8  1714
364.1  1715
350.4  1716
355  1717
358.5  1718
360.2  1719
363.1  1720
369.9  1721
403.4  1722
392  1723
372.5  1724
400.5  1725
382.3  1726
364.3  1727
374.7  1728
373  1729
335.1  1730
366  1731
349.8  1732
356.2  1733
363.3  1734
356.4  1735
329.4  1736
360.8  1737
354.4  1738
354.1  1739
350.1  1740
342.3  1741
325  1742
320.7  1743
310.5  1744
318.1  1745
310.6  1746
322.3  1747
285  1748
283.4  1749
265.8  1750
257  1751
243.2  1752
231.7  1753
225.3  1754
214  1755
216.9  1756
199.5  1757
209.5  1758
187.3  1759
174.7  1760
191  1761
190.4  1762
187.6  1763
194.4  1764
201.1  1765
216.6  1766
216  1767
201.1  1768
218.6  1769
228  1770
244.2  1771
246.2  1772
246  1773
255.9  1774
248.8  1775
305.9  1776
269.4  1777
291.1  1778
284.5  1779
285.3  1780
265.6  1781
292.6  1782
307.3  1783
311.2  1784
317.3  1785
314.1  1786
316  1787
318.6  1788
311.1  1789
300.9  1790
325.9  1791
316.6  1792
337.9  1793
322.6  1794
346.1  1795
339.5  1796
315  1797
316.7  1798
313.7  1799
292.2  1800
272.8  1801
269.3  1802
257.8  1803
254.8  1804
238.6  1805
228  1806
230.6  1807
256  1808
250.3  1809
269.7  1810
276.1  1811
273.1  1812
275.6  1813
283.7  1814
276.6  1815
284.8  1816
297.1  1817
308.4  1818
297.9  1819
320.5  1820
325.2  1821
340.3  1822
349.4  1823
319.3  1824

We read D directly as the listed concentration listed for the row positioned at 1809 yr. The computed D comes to 250.3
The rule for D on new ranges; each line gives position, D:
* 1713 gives 377.9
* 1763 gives 187.6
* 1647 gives 346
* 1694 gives 363.4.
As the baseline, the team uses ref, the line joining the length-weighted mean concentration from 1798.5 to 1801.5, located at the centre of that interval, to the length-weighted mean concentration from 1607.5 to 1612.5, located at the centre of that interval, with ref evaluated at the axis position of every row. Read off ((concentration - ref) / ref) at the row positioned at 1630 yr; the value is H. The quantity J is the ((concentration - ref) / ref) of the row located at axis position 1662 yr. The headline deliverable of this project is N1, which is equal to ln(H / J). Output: -1.7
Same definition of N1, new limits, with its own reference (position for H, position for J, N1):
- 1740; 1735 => -0.1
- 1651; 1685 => 0.2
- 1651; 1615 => 0.9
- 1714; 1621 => 0.4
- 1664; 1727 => 0.2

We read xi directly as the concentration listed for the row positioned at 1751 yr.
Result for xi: 257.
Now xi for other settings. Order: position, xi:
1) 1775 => 248.8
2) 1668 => 406.7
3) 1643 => 287.7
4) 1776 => 305.9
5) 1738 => 354.4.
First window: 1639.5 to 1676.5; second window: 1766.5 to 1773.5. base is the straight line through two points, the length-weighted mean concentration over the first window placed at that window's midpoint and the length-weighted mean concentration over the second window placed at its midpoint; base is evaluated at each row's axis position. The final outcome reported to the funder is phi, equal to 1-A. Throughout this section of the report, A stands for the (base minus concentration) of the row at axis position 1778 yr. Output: 73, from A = -72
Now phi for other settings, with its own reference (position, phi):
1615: -103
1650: 2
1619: -97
